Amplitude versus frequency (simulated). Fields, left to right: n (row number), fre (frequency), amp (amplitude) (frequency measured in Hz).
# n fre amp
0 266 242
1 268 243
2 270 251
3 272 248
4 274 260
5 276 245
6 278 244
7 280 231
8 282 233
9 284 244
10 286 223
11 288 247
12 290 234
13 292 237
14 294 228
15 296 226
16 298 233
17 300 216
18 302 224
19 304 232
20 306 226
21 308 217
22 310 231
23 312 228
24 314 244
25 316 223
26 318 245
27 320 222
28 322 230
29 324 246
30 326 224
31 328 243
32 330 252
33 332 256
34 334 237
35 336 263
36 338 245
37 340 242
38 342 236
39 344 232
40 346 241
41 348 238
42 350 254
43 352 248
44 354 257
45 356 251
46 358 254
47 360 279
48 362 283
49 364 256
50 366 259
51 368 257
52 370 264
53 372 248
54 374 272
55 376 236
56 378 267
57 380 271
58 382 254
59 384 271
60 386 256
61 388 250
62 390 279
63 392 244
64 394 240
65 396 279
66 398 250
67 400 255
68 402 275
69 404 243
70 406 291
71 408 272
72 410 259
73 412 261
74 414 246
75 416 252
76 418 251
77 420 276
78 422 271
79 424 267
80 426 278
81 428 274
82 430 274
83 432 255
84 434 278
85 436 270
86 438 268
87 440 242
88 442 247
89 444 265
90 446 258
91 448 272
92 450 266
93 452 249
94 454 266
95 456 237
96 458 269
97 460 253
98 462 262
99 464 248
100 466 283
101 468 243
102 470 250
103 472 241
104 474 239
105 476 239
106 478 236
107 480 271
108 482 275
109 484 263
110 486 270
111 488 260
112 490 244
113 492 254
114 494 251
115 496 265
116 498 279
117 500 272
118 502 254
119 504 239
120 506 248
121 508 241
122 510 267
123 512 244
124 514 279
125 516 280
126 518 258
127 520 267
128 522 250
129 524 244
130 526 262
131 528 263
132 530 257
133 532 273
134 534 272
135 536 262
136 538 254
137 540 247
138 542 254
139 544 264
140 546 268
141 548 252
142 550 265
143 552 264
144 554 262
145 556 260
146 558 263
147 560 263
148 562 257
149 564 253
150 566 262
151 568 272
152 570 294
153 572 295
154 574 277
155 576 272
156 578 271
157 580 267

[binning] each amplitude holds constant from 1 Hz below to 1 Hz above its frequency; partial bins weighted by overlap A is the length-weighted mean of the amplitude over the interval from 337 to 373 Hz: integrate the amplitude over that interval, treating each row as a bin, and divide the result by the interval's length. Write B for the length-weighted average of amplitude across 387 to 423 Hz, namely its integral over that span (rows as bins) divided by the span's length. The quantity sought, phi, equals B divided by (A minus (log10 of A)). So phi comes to 1.04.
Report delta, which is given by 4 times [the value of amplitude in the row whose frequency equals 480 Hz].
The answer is 1084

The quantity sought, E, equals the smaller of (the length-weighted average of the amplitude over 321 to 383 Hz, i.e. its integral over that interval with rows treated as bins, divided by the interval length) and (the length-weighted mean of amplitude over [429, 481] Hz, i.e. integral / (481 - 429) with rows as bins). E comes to 251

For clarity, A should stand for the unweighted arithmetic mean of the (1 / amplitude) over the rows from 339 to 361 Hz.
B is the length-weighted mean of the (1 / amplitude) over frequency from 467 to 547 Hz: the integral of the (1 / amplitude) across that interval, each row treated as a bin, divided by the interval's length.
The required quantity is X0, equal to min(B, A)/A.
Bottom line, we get 0.96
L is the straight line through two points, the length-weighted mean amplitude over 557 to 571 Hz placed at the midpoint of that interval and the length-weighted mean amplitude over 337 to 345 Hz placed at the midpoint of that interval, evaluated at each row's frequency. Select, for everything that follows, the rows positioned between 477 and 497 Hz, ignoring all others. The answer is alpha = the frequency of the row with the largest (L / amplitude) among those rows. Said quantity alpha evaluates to 478 Hz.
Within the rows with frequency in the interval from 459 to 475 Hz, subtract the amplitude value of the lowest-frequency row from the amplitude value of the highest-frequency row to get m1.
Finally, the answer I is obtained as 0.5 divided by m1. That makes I -0.04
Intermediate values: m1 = -14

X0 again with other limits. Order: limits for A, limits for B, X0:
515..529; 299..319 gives 1.00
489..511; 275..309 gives 1.00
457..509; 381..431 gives 0.97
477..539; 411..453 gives 0.99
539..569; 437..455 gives 1.00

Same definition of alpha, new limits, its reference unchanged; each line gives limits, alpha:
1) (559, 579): 564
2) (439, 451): 440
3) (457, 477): 476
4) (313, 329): 320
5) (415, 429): 418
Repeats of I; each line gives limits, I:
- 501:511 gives 0.04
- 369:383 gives -0.05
